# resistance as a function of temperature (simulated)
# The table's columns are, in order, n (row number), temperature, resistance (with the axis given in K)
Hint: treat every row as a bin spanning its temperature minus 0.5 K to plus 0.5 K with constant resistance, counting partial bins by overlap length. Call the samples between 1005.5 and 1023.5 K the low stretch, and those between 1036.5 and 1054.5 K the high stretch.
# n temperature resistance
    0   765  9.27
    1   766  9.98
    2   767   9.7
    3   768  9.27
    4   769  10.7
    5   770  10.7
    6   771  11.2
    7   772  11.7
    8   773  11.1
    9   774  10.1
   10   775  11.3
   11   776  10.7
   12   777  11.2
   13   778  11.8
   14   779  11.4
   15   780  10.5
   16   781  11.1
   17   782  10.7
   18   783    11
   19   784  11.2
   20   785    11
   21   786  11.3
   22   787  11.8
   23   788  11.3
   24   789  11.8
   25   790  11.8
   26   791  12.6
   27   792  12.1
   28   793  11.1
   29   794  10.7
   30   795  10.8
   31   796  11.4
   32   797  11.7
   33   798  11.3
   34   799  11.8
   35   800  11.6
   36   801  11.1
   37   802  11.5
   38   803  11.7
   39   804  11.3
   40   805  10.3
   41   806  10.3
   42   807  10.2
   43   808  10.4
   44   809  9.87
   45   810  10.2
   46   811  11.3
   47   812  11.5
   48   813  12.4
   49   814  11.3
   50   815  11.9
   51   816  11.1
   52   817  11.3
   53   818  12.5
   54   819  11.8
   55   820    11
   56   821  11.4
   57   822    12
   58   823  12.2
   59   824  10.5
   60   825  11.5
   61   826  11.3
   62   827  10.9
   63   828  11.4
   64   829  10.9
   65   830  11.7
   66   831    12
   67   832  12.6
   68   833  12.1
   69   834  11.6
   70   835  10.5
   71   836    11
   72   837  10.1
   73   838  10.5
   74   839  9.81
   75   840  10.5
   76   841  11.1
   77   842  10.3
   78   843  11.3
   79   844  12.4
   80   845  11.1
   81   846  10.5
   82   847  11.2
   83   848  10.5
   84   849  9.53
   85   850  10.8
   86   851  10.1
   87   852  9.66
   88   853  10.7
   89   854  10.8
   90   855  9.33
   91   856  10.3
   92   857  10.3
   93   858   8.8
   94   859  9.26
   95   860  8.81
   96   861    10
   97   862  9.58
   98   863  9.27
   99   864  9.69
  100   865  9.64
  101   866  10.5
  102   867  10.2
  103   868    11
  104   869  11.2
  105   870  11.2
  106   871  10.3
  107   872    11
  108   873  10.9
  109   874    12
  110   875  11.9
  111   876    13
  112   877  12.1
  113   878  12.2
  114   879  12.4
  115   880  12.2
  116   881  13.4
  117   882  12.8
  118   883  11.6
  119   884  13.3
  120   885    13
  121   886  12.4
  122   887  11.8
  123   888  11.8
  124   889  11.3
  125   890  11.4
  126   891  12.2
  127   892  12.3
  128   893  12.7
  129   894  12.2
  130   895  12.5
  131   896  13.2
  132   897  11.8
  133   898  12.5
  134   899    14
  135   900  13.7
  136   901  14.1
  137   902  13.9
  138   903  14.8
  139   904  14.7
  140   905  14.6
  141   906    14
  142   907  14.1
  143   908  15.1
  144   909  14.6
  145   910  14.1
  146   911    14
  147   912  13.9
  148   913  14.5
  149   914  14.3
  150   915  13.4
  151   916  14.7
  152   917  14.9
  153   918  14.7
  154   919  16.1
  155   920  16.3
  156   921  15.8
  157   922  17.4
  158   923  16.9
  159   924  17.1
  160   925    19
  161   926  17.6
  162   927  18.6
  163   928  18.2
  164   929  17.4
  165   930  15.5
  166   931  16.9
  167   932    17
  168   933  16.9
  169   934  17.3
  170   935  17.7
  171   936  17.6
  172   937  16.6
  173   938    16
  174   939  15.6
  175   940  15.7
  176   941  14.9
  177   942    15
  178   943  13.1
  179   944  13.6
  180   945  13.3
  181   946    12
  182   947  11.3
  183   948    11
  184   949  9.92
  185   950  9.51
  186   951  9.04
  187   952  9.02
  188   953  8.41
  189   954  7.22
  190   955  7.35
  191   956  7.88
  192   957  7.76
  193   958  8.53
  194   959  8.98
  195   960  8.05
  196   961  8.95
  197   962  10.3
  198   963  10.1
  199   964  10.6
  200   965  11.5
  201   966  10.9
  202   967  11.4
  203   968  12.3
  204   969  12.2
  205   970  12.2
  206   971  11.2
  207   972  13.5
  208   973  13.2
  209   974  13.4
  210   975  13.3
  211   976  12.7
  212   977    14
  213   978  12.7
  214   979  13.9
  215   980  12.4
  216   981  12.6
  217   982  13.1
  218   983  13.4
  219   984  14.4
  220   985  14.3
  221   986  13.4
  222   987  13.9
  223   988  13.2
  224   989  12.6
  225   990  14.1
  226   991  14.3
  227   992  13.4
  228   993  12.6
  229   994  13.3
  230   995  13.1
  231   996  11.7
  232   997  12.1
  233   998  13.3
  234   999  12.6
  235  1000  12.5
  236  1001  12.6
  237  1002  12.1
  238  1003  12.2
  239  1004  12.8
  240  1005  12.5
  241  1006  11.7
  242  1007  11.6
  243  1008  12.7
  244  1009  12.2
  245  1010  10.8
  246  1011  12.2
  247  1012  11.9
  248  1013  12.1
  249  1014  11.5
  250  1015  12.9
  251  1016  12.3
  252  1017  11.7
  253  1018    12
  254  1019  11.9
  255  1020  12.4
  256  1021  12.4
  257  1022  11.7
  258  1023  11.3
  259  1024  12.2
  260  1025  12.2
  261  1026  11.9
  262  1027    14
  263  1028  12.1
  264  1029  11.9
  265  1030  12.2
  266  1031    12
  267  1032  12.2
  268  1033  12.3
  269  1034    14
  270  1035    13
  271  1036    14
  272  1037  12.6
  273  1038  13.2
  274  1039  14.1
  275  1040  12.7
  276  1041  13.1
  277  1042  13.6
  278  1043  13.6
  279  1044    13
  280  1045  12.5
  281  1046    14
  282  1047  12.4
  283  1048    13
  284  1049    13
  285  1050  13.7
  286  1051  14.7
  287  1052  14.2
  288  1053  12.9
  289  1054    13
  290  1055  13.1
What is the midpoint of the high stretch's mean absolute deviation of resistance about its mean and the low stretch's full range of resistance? 1.3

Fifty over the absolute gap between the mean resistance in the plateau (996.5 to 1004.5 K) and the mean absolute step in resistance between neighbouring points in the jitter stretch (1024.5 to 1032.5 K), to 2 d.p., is 4.24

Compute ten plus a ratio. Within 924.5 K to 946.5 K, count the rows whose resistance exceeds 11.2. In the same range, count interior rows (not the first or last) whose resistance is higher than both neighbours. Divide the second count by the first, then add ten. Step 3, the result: 10.3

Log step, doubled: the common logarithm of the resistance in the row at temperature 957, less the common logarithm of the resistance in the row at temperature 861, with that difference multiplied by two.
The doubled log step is -0.22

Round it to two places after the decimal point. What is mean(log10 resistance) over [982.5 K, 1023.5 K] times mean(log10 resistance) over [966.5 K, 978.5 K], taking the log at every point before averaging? 1.21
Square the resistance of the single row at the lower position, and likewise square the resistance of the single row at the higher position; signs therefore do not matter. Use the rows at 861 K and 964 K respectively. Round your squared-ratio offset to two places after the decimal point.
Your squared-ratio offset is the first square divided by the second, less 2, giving -1.11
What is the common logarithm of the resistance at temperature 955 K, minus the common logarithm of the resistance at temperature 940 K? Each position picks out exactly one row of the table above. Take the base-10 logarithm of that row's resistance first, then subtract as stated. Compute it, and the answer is -0.33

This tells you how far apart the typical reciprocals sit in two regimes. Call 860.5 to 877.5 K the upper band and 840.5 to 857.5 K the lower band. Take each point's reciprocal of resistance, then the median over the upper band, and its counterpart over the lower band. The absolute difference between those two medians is 0.0035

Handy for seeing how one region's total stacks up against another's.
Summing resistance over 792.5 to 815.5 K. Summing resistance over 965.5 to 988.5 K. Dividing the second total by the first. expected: 1.16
